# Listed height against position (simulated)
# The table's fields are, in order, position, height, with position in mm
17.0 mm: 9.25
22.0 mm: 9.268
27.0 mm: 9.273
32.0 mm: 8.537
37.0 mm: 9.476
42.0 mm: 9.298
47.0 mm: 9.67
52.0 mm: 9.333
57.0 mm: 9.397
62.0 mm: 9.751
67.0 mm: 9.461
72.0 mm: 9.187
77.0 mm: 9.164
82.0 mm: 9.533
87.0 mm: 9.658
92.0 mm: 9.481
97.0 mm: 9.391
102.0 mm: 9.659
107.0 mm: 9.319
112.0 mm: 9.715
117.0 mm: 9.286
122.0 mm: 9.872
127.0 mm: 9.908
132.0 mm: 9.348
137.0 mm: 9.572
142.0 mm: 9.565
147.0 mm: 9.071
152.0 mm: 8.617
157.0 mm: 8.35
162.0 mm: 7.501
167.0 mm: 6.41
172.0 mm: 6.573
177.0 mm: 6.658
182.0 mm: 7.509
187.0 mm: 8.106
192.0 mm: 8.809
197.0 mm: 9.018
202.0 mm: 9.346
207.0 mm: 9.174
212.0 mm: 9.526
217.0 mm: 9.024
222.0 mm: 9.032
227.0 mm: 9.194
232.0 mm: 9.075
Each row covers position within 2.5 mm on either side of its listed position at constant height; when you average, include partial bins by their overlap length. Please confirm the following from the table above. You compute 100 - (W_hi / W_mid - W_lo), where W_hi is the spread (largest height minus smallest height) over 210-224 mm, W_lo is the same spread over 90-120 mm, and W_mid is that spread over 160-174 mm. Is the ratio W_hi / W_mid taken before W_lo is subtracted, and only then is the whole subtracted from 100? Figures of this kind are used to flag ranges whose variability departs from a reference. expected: 100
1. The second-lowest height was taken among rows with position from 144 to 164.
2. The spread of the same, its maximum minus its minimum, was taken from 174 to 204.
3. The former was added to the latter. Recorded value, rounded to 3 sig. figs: 11.0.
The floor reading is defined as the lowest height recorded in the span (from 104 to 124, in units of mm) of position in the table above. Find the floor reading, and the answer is 9.286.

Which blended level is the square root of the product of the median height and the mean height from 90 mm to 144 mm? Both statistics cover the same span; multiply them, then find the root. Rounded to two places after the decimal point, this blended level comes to 9.56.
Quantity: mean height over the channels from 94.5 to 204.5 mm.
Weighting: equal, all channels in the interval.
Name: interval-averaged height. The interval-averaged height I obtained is 8.7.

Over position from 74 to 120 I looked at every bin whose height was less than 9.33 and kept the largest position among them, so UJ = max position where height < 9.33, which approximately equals 117.0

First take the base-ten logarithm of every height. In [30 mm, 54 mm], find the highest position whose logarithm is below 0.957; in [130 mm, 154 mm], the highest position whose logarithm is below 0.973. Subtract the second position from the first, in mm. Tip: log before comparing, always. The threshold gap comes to -120 mm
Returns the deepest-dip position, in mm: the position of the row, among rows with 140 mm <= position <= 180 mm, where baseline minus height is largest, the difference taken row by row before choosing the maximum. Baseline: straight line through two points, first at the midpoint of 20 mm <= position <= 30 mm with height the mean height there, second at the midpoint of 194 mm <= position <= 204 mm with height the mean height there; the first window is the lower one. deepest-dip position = 167.0 mm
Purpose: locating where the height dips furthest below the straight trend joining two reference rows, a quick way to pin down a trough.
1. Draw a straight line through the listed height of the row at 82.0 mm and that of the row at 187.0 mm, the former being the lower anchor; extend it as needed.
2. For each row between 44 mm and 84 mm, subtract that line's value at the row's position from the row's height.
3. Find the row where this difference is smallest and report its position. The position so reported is 52.0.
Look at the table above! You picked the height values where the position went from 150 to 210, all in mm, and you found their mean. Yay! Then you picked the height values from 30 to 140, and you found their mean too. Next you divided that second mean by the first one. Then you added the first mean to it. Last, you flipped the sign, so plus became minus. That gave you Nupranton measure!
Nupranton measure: -9.2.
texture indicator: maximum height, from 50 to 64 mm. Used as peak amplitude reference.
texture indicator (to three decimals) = 9.751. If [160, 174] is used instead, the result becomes 7.501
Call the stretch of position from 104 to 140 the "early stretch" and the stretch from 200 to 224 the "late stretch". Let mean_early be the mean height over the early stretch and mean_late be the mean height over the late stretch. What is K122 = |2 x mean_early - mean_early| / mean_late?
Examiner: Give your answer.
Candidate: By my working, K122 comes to 1.04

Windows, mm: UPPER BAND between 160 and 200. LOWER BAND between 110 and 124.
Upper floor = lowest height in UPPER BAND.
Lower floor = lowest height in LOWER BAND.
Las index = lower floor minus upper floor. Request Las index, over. 2.9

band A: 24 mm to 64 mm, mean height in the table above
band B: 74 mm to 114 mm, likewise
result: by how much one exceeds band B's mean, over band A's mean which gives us -0.909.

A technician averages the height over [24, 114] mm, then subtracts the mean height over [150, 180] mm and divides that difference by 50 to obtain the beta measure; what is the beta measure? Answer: 0.041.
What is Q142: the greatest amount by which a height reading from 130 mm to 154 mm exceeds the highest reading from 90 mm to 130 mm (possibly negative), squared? 0.11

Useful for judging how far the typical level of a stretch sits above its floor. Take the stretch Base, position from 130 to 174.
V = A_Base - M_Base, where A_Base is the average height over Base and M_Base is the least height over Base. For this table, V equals 1.9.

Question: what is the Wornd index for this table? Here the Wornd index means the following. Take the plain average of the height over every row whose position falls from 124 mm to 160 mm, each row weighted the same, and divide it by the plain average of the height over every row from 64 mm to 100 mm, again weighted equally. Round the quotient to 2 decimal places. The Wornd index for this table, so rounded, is 0.98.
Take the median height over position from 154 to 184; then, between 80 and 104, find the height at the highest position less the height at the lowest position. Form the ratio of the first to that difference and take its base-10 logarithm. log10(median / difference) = 1.75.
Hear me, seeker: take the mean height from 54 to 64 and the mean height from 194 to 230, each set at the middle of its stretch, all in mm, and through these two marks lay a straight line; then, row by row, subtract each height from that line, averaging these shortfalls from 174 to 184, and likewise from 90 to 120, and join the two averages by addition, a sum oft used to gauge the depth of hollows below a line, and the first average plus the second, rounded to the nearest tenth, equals 2.2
